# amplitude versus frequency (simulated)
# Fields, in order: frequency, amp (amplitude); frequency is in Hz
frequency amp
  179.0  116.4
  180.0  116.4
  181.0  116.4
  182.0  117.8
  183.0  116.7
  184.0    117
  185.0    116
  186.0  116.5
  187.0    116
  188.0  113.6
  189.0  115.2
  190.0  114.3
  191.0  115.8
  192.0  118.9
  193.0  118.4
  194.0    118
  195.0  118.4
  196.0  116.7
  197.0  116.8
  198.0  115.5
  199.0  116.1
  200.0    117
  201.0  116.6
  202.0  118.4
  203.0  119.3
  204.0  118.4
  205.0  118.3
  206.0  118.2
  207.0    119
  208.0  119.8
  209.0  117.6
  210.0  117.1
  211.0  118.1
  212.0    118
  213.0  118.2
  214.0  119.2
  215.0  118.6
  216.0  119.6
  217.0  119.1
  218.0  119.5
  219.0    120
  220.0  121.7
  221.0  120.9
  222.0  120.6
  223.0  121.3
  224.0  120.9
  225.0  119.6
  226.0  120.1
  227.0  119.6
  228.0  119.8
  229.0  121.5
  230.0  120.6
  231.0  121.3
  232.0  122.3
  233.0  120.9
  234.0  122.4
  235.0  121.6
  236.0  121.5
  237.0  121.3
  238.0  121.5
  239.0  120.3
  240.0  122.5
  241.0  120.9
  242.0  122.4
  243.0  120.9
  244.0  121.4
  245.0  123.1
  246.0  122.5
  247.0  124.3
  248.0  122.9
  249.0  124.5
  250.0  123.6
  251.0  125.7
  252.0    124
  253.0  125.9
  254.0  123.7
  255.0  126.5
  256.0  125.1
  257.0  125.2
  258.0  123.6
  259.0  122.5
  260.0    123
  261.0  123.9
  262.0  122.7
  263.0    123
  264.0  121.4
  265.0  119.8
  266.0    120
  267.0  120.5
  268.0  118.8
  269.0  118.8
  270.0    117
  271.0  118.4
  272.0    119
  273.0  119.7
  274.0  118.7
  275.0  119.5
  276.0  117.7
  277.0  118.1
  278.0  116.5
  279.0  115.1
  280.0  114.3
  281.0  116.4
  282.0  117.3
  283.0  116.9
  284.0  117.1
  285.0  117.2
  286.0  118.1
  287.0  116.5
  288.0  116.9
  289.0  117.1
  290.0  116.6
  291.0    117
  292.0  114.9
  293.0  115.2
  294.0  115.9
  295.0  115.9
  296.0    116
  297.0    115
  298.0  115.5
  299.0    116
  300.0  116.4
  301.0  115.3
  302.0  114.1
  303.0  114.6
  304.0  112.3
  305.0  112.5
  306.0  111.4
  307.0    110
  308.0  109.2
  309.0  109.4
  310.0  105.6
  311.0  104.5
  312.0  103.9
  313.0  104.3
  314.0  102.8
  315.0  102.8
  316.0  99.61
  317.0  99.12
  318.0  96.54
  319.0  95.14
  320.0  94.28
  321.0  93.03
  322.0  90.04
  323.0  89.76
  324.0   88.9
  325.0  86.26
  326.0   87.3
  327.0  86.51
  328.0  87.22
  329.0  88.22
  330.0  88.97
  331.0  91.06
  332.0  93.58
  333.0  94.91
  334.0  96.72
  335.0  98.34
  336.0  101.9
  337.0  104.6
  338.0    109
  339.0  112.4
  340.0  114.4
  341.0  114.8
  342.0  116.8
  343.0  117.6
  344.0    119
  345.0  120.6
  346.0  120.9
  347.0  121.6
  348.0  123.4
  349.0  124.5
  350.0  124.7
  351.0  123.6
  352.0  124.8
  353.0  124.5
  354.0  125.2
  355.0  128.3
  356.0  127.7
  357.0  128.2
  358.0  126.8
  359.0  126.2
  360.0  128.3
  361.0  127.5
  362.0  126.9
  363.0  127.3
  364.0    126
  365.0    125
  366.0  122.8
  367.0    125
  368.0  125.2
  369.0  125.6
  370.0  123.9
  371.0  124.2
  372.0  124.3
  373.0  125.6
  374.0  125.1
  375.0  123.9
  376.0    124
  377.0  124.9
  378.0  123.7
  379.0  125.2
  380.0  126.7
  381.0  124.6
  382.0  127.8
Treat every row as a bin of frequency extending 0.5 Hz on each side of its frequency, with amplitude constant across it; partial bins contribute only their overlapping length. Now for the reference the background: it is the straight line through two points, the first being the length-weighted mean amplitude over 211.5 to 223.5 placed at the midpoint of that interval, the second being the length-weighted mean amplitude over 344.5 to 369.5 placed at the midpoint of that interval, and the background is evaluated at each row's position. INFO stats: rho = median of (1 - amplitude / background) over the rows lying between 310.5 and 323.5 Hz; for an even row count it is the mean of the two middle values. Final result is 0.20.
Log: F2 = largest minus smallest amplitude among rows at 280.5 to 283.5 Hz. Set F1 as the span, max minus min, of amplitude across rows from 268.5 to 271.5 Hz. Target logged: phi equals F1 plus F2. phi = 2.7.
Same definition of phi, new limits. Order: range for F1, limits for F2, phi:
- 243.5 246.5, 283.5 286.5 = 2.7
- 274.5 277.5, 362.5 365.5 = 4.1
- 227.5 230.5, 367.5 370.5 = 3.4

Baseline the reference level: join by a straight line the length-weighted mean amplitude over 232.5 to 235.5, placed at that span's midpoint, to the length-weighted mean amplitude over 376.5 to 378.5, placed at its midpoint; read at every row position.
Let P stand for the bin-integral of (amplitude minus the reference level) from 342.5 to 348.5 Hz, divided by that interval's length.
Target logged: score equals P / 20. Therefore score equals -0.16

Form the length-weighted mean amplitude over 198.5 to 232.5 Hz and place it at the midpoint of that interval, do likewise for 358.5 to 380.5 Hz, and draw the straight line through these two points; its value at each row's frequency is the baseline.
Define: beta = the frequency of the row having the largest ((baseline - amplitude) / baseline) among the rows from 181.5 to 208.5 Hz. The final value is 188.0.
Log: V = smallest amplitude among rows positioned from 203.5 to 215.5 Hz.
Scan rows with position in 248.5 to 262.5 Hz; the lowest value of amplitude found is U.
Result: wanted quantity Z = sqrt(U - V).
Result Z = 2.3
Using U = 122.5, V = 117.1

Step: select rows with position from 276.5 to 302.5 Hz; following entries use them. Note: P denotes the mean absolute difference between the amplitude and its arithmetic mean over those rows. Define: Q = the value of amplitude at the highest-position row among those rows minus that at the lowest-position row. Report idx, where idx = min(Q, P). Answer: -4.0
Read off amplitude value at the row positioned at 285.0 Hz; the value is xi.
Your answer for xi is 117.2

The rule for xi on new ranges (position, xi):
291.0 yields 117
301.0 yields 115.3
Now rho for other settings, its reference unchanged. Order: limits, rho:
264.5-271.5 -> 0.02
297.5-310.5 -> 0.09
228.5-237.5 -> -0.01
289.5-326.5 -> 0.11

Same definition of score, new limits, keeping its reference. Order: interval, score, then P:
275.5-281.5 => -0.31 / -6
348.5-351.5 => 0.02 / 0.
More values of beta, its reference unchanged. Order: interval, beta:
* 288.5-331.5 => 325.0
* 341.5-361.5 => 342.0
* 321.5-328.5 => 325.0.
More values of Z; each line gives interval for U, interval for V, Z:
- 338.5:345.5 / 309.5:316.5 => 3.6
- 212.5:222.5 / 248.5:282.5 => 2.0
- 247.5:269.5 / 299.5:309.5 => 3.1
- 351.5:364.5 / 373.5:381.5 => 0.9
